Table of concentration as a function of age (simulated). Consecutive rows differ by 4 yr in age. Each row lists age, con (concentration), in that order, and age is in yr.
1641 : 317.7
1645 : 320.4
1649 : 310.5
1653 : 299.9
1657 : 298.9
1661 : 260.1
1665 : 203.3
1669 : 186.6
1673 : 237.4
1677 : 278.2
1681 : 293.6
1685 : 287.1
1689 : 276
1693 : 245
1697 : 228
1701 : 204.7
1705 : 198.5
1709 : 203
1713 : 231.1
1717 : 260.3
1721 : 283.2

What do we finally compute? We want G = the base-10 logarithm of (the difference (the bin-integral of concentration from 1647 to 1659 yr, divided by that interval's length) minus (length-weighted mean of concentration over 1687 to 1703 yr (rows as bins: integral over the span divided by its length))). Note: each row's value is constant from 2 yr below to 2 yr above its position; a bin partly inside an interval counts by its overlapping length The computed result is 1.8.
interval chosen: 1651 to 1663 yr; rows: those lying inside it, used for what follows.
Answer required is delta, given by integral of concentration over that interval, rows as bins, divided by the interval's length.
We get 286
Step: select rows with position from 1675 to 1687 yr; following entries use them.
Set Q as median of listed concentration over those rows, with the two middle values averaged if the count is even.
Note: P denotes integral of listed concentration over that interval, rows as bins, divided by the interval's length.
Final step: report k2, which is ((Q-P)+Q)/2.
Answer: 144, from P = 286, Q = 287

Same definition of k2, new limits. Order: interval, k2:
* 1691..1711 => 97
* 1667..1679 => 120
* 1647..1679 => 139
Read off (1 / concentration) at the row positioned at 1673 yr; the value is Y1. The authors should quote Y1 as 0.0042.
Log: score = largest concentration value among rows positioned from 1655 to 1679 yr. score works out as 298.9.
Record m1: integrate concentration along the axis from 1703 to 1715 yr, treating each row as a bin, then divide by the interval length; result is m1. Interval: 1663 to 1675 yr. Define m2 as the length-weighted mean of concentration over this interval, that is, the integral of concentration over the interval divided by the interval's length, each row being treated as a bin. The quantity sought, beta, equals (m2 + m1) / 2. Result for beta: 210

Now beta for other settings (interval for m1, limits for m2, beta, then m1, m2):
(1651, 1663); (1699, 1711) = 244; 286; 202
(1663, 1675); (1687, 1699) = 229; 209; 250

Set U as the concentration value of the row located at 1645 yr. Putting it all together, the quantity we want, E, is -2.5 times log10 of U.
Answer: -6.26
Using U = 320.4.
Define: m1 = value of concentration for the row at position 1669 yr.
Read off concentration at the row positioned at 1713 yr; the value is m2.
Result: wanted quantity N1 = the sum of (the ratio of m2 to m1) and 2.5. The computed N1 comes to 3.7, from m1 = 186.6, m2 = 231.1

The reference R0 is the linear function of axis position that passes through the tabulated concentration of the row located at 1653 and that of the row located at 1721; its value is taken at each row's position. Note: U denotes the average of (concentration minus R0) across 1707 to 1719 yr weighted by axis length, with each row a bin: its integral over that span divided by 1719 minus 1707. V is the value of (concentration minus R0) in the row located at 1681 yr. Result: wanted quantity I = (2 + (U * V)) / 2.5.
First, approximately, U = -54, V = 1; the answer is -12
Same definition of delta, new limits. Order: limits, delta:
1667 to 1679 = 234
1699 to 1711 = 202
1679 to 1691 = 286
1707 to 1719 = 231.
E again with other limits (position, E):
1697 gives -5.89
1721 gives -6.13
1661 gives -6.04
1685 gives -6.15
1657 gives -6.19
